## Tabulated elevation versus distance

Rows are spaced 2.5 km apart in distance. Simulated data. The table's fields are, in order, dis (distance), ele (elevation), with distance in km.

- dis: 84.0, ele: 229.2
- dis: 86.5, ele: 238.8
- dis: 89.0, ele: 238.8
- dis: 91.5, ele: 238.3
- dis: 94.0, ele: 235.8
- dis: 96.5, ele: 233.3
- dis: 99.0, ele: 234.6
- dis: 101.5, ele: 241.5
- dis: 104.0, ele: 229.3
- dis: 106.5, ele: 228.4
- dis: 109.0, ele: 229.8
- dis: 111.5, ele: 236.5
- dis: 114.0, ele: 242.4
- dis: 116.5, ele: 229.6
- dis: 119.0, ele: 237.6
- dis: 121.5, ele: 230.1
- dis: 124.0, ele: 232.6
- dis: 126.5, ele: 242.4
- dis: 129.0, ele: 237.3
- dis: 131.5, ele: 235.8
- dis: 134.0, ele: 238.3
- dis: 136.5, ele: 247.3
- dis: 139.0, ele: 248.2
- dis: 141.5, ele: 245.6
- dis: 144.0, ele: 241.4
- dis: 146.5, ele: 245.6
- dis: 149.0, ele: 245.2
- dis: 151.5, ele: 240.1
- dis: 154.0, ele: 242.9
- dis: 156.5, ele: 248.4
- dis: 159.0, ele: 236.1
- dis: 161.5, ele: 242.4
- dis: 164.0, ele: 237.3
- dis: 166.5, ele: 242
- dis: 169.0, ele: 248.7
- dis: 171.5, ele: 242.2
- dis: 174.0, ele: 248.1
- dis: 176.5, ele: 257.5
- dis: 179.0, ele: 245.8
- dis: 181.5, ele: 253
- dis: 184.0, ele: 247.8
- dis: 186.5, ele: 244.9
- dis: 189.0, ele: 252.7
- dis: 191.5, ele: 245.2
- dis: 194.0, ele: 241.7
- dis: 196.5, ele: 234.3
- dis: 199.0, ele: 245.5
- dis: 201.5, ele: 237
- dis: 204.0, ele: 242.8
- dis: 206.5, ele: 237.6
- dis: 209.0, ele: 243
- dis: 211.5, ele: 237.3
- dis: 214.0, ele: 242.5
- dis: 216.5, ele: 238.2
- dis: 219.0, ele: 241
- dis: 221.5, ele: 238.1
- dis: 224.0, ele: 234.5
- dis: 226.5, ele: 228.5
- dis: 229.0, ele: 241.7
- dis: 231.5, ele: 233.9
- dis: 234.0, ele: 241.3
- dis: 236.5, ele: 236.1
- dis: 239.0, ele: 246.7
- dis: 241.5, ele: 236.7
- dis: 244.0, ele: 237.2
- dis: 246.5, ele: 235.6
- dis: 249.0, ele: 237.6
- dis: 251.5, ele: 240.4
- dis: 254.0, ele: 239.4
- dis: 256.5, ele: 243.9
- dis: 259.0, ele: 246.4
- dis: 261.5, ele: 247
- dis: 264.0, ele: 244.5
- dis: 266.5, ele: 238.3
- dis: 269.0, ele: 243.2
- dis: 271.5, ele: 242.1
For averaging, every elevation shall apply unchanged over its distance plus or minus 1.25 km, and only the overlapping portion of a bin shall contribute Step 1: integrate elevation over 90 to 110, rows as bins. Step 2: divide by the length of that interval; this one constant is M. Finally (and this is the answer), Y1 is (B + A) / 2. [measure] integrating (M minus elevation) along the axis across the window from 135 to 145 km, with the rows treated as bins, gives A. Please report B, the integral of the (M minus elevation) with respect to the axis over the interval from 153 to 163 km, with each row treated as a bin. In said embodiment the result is -99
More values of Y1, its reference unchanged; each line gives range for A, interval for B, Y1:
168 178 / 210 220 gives -104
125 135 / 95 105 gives -26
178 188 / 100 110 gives -62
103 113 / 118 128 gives 5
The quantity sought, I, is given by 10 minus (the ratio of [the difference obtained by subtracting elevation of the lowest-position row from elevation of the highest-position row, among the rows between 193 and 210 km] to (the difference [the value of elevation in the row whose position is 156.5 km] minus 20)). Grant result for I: 9.99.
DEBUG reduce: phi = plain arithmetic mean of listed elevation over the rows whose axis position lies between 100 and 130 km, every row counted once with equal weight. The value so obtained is 235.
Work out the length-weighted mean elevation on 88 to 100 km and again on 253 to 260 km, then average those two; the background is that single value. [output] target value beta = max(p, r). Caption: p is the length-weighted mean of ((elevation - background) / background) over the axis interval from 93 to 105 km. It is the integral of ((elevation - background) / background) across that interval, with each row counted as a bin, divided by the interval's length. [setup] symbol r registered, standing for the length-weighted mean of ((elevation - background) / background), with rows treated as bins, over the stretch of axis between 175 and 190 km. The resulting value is 0.044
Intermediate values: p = -0.020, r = 0.04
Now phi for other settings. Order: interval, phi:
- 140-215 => 244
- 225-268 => 240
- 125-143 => 242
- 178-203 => 245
